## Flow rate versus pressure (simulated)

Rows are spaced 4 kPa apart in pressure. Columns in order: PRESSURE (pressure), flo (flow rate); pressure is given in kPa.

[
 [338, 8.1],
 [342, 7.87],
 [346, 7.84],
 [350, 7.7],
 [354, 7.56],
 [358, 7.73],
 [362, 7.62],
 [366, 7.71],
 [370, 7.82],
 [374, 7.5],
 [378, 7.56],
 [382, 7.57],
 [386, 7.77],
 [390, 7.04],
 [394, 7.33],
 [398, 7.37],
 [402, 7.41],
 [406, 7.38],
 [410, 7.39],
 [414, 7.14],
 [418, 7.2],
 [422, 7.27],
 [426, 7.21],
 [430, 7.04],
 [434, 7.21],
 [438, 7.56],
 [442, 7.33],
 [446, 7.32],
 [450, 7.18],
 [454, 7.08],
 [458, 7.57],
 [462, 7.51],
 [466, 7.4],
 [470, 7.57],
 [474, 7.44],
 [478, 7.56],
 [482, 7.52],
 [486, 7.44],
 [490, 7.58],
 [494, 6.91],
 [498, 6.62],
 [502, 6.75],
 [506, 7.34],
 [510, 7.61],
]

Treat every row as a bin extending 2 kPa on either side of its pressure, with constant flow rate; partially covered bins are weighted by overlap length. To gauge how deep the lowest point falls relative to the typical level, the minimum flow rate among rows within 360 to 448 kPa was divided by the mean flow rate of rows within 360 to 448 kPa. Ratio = 0.952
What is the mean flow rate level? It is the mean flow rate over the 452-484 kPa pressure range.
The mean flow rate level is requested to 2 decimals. 7.46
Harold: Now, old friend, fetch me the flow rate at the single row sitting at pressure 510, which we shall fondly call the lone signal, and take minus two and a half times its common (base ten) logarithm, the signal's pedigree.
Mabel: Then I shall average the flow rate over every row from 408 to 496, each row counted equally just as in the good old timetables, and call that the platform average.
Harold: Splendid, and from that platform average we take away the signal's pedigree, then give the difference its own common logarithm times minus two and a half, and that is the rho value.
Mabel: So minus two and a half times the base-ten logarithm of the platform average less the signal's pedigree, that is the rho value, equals -2.45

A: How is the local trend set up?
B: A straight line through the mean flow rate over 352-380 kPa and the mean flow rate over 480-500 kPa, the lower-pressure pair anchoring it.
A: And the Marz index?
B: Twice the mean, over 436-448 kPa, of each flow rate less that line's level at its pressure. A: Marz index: 0.0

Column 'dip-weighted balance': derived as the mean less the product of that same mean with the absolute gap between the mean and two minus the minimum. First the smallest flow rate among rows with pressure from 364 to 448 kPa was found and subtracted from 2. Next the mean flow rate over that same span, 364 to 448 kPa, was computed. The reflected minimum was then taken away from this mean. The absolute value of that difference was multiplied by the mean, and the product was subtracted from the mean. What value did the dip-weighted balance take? -84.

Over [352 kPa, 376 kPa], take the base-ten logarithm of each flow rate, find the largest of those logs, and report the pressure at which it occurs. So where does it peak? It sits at 370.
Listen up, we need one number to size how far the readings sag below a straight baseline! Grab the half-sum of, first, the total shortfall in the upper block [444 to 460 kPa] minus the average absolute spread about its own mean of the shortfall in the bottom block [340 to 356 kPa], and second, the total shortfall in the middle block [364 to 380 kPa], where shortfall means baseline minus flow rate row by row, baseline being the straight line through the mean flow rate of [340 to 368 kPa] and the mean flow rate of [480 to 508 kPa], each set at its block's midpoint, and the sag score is 0.0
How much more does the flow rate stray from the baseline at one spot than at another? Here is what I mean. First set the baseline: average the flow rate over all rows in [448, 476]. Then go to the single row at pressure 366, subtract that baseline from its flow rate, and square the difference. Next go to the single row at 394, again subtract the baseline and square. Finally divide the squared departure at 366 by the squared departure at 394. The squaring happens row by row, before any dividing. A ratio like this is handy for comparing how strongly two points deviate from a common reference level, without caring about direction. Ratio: 25.5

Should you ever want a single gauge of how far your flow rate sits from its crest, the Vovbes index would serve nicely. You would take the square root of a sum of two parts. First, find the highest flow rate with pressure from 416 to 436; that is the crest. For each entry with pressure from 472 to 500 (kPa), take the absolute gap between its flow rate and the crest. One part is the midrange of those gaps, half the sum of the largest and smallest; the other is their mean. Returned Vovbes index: 0.9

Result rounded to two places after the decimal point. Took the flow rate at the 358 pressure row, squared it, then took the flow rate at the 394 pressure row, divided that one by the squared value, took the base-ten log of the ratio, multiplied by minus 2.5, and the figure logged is 2.28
